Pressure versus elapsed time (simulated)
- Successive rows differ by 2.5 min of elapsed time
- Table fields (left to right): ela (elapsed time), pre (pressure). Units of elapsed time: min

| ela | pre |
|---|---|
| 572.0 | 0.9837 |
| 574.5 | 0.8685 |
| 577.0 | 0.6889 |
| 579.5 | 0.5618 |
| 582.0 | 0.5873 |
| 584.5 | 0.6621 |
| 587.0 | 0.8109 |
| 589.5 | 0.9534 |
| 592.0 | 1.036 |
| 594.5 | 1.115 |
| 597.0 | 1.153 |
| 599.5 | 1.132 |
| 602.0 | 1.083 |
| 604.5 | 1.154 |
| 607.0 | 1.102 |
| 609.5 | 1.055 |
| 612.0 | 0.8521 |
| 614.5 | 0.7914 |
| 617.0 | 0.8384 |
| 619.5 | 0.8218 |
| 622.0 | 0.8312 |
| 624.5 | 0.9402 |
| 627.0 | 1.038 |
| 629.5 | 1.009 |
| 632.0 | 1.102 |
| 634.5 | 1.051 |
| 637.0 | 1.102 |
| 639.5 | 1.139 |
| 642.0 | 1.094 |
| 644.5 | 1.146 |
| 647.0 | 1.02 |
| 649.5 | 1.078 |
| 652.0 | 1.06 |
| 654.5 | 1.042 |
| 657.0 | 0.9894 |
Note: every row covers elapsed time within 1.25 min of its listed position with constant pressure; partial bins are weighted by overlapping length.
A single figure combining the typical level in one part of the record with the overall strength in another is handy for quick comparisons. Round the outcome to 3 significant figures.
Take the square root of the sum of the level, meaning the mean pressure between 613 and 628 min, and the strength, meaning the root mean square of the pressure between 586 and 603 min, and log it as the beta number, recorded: 1.39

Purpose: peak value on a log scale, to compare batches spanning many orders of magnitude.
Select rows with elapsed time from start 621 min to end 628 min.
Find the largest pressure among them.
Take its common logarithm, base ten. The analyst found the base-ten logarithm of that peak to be 0.016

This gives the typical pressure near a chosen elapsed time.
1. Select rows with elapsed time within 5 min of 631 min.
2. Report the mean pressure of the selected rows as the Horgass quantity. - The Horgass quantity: 1.05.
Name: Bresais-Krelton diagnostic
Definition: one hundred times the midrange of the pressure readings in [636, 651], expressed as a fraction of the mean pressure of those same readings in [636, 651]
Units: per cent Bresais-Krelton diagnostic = 99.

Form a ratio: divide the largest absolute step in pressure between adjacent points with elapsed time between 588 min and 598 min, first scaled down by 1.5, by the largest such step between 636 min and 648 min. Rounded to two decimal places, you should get 0.44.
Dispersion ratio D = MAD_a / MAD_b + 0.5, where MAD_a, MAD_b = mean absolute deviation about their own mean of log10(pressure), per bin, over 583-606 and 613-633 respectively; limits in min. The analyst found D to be 1.8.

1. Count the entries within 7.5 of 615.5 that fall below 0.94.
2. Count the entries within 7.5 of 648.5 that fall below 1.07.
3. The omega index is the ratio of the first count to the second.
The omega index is 1.7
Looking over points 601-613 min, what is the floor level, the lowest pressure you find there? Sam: 0.8521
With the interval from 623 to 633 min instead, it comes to 0.9402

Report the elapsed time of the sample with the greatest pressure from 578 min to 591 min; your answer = 589.5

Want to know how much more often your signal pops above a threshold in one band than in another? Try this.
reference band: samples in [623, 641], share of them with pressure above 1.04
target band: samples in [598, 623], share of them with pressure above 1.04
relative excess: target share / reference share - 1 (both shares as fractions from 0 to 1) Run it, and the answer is -0.1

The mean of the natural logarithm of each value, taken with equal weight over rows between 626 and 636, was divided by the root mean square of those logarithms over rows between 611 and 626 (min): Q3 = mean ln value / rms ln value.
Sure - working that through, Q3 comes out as 0.3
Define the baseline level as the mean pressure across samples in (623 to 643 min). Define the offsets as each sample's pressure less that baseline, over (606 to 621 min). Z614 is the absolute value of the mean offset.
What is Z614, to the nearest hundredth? 0.15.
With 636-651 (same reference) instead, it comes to 0.04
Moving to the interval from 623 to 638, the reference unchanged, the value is 0.02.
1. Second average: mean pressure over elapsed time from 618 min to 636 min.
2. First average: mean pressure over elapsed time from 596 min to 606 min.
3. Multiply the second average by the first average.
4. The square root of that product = 1.05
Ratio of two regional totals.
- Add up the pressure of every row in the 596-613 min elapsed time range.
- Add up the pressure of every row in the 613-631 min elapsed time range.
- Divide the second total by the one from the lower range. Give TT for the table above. 0.83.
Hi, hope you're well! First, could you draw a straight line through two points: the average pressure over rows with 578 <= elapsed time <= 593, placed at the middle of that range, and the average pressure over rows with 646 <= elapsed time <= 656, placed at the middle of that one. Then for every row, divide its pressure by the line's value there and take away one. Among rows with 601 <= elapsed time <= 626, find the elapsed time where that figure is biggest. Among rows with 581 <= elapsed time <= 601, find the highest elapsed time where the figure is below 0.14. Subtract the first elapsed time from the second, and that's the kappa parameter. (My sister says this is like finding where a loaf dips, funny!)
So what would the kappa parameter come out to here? -17.5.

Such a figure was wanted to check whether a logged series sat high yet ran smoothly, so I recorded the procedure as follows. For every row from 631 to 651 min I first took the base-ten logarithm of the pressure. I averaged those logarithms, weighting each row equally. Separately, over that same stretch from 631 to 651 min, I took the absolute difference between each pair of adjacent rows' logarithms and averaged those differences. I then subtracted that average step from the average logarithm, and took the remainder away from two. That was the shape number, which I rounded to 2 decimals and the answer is 1.99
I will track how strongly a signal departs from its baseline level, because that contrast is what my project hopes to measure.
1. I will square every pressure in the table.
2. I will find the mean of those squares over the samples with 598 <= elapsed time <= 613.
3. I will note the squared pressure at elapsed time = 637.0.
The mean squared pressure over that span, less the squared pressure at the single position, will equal -0.1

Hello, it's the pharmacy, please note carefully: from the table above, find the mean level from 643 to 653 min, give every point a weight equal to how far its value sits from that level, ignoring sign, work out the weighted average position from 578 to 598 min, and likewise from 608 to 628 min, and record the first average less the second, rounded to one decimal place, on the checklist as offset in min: -33.8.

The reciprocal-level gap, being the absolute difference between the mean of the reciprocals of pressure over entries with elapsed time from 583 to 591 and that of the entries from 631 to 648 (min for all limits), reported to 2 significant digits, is 0.35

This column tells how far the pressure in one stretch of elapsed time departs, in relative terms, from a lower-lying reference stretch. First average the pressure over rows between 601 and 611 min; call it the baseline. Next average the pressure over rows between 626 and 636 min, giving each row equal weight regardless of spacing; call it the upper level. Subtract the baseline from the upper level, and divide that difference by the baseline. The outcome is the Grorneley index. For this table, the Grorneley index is -0.04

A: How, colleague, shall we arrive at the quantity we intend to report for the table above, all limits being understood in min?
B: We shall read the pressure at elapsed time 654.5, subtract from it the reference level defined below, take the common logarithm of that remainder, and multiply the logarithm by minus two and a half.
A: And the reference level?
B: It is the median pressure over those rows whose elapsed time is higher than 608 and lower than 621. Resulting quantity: 1.7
